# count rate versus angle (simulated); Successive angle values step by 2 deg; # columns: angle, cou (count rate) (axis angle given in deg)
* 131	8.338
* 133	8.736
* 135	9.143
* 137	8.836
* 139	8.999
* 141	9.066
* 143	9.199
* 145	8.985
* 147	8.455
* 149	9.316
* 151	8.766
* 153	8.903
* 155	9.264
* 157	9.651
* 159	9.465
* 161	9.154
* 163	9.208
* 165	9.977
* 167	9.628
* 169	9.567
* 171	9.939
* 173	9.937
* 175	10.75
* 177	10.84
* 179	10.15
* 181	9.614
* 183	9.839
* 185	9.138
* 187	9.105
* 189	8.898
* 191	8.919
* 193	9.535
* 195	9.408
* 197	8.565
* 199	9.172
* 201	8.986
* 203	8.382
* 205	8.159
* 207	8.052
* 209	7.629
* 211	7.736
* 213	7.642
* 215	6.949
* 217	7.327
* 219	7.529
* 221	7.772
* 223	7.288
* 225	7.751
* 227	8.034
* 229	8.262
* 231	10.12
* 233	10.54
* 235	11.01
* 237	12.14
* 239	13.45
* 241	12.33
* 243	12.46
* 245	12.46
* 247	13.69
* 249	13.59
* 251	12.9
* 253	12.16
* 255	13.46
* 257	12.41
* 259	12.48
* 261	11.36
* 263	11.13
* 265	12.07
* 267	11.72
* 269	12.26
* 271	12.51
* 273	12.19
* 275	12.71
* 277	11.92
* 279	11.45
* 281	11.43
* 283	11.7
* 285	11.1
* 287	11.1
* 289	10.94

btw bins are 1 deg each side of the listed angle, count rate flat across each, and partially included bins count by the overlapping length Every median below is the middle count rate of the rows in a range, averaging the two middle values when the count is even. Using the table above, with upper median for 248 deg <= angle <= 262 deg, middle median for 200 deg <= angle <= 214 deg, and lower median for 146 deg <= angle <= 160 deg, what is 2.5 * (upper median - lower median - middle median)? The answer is -12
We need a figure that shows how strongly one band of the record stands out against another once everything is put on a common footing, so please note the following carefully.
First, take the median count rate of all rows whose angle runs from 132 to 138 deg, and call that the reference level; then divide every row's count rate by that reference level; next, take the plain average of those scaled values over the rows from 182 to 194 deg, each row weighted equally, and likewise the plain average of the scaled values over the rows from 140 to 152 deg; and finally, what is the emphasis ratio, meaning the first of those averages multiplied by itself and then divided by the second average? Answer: 1.08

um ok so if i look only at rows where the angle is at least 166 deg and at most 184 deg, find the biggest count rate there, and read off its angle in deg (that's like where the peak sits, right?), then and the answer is 177 deg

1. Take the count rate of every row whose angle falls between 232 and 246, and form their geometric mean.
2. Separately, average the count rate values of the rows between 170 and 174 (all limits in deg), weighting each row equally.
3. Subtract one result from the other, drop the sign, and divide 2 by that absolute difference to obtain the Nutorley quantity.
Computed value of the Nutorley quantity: 1.0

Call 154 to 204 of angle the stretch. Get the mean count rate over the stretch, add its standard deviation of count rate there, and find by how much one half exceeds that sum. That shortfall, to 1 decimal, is -9.6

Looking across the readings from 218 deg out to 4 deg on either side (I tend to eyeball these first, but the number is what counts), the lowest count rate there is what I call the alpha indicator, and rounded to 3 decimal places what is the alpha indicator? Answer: 6.949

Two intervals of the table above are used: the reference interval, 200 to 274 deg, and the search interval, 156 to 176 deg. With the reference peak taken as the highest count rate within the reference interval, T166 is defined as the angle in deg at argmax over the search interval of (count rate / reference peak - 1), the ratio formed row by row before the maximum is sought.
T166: 175 deg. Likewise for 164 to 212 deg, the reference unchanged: 177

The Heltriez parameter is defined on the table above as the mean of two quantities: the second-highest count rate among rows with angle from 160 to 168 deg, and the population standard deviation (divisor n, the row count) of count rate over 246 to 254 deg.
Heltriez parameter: 5.12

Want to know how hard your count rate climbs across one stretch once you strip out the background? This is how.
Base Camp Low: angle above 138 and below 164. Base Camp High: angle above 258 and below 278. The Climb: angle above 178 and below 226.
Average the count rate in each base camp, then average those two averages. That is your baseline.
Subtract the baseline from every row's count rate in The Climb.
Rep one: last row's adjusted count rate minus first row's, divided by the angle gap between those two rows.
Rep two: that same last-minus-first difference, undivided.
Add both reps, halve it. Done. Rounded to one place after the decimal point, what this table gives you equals -1.2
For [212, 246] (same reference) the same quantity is 2.5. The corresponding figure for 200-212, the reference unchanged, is -0.7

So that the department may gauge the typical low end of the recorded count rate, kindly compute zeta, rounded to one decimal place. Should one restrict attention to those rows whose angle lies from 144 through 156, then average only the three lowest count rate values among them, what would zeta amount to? 8.7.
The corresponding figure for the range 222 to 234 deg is 7.7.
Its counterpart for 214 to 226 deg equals 7.2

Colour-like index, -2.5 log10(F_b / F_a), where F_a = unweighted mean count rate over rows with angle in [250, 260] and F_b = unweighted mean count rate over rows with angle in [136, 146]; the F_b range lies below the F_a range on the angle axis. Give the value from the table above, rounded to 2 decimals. 0.37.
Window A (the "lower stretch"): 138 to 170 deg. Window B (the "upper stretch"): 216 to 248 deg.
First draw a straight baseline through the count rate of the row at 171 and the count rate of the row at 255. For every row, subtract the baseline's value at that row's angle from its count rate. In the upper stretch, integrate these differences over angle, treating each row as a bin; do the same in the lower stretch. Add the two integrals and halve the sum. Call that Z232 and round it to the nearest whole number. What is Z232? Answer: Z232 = -38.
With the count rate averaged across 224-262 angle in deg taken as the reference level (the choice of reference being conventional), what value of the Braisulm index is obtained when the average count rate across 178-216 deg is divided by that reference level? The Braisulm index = 0.75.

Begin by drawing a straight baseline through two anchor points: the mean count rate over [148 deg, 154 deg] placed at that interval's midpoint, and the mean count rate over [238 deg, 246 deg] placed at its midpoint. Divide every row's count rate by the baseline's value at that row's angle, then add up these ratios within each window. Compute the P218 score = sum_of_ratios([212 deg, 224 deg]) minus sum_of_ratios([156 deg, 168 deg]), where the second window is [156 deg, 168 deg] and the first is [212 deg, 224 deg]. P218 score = -2.2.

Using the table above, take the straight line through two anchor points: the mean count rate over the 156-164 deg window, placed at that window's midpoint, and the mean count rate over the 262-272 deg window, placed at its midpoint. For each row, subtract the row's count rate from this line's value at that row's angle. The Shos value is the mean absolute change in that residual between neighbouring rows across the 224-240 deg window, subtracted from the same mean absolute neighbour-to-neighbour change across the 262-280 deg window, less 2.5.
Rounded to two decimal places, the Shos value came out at -2.74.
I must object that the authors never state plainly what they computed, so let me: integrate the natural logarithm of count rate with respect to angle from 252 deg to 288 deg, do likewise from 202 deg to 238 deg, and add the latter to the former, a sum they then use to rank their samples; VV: 166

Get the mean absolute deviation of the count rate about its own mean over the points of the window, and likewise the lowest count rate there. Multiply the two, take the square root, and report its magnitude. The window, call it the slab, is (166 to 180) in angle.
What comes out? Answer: 1.95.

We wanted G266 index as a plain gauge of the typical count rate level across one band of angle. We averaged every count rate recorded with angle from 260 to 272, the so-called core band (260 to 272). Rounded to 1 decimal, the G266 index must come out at 11.8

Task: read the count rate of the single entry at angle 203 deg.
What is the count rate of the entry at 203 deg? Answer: 8.382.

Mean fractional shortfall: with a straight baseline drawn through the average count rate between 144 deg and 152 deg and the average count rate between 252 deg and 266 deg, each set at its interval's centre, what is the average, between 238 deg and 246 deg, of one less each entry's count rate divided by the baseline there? -0.09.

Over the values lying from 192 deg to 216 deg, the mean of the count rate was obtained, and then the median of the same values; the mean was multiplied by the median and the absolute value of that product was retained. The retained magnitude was 69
